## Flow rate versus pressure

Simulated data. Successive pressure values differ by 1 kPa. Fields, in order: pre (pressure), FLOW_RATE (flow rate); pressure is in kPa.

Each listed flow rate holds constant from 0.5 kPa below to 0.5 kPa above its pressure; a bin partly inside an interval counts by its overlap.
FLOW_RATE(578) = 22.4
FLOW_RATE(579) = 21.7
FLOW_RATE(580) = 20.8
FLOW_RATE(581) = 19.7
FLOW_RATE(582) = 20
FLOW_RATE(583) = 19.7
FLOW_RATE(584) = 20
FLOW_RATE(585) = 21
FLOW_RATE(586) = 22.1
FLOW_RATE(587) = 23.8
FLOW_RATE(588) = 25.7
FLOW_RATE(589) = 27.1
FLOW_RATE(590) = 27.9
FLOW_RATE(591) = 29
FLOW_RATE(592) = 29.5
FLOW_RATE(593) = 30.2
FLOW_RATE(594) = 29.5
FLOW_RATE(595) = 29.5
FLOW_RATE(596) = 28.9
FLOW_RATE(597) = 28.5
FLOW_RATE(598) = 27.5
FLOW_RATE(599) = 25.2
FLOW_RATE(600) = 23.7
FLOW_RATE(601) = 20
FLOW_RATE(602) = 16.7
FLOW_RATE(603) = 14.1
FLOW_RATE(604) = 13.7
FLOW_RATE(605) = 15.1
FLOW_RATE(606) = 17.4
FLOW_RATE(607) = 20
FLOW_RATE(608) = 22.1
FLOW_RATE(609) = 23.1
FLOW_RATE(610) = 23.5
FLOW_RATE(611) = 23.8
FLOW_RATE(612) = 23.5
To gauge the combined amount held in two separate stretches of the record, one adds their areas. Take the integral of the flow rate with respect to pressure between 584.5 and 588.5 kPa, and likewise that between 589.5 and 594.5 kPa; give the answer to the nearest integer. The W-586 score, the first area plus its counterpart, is 239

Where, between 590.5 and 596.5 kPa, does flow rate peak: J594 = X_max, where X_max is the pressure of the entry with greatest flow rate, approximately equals 593 kPa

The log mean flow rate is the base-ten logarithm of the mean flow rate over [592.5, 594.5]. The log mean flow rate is 1.47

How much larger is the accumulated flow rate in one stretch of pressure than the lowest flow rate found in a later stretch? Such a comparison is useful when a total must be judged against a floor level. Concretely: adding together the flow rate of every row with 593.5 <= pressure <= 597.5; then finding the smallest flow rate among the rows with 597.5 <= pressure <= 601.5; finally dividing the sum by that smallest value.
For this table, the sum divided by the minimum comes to 6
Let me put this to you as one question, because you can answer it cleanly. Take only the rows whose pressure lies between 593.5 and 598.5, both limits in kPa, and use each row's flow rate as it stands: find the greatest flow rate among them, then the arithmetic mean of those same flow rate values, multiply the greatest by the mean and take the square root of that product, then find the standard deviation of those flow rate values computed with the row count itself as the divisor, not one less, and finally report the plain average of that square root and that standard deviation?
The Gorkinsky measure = 14.9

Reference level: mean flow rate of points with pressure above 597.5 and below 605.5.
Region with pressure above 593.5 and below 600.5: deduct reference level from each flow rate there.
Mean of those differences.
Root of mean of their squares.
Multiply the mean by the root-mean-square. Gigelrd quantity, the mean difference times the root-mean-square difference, 67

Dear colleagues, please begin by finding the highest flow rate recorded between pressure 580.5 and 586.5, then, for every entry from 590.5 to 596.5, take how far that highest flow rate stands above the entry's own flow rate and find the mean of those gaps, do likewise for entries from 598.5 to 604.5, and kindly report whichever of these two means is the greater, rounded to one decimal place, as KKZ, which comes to 3.2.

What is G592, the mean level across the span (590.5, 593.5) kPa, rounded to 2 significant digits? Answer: 30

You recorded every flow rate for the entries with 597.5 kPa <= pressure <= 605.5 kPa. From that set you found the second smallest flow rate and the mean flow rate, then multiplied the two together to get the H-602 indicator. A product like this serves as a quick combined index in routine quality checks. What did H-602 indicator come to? 275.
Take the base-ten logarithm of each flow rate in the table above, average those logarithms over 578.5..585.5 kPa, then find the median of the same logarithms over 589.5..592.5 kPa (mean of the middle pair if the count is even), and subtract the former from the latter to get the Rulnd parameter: 0.15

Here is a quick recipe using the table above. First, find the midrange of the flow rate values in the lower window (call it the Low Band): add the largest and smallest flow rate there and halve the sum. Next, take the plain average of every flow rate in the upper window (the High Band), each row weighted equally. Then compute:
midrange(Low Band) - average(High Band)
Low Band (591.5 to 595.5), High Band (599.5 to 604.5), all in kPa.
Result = 12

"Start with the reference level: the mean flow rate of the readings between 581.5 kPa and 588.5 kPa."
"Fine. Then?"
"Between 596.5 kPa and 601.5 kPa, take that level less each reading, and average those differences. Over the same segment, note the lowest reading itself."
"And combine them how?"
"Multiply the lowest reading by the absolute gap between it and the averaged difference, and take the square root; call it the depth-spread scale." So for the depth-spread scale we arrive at 21.6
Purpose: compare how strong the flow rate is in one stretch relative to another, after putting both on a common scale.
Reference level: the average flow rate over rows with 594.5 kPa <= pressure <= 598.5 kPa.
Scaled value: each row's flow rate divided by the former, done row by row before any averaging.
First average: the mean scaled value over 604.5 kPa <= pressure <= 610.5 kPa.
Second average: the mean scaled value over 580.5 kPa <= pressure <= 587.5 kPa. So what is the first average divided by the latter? 0.97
